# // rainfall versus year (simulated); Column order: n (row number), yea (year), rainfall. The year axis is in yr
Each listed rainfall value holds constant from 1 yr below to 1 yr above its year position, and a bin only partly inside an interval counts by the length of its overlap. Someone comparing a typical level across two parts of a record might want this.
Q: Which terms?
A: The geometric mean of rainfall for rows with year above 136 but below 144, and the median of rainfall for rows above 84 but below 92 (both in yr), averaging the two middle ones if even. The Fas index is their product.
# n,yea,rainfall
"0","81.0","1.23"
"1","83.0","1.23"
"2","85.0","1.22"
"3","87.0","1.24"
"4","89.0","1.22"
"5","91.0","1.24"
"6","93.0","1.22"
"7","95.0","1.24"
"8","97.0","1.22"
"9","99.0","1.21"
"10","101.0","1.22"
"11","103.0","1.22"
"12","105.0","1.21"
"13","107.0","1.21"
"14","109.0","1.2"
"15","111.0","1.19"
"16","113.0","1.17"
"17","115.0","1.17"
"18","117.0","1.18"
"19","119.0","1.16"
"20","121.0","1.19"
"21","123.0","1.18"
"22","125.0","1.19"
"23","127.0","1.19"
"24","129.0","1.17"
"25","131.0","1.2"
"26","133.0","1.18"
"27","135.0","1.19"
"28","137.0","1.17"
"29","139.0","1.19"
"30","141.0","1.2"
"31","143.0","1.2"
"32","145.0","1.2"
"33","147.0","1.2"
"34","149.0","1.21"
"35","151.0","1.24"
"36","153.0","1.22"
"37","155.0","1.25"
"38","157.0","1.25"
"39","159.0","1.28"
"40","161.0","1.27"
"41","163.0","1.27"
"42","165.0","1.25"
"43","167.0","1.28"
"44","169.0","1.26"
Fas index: 1.46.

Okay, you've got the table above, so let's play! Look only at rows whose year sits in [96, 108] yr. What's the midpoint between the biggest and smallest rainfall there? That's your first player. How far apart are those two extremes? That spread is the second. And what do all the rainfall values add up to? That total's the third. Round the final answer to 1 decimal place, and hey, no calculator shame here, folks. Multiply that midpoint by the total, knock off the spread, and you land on 8.8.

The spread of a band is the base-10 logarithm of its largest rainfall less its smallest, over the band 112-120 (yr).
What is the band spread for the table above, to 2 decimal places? -1.70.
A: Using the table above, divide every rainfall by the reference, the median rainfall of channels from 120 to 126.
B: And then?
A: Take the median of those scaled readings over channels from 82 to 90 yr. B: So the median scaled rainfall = 1.029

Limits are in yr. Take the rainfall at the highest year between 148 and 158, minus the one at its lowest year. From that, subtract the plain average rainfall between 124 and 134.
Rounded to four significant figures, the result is -1.146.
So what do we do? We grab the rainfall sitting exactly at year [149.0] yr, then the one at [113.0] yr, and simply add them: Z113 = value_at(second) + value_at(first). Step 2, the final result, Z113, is 2.38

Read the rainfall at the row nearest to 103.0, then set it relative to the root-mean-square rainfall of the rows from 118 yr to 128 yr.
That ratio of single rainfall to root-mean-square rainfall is 1.03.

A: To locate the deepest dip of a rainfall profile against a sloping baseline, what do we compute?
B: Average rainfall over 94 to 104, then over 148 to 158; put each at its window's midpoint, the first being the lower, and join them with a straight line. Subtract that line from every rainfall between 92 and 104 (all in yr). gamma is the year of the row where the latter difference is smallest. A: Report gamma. 99.0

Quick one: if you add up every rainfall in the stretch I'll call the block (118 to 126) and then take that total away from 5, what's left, 0.28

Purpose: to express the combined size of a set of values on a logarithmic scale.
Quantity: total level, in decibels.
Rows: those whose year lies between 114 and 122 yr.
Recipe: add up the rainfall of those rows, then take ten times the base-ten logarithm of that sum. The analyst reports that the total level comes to 6.72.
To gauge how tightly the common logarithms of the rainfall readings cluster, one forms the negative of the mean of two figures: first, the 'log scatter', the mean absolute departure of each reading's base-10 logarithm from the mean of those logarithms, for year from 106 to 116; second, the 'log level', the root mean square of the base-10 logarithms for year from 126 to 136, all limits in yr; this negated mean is -0.0397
